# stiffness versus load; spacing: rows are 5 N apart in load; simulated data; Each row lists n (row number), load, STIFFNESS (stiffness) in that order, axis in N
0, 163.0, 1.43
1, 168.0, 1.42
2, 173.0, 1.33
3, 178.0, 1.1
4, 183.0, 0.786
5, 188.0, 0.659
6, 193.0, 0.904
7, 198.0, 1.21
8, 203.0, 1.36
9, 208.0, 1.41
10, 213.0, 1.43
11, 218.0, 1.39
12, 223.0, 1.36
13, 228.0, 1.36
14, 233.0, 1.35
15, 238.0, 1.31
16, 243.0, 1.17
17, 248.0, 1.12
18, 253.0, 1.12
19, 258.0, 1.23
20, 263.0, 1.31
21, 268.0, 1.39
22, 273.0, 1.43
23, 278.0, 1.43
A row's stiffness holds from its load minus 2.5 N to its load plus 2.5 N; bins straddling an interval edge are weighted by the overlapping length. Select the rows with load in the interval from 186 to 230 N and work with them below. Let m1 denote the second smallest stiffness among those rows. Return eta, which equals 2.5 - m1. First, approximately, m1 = 0.904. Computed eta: 1.6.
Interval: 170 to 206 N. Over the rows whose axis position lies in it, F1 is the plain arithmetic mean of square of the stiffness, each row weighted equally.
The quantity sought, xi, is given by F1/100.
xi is 0.0117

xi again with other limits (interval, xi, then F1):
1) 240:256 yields 0.0129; 1.3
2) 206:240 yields 0.0189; 1.9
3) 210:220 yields 0.0199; 2.0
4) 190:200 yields 0.0114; 1.1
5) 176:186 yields 0.0091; 0.9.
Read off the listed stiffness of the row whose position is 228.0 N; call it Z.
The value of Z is 1.36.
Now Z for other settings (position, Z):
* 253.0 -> 1.12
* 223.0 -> 1.36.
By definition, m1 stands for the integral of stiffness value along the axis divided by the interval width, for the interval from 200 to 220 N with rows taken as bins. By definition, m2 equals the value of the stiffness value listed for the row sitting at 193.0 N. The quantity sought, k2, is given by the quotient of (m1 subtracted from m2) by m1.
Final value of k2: -0.35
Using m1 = 1.39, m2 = 0.904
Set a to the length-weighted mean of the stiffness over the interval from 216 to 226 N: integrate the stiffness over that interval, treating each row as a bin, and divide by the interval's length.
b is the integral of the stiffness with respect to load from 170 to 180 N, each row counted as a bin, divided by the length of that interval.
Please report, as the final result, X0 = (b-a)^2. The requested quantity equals 0.020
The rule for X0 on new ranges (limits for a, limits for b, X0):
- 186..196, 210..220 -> 0.362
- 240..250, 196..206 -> 0.020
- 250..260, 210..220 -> 0.058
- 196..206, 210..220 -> 0.013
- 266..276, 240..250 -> 0.066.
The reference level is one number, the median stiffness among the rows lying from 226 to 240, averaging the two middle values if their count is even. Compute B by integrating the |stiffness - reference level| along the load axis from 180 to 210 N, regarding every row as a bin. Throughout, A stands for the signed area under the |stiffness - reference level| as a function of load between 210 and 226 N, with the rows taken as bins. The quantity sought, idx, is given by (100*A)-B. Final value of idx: 59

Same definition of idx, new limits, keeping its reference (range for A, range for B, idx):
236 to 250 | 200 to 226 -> 210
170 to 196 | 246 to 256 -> 994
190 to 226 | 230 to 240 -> 428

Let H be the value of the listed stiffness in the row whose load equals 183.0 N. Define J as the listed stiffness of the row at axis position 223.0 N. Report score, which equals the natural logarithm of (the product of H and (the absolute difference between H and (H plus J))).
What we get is 0.07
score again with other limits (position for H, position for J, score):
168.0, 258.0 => 0.56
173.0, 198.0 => 0.48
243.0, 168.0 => 0.51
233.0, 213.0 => 0.66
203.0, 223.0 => 0.61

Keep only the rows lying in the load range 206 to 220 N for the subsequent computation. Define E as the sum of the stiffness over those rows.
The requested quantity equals 4.23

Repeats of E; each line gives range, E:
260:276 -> 4.13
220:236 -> 4.07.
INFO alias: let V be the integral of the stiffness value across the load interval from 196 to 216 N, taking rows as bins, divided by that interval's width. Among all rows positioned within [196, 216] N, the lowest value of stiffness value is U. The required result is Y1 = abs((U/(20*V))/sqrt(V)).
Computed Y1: 0.0383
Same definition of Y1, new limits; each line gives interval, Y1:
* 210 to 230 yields 0.0417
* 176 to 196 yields 0.0410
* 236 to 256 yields 0.0438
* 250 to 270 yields 0.0398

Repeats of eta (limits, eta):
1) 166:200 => 1.7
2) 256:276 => 1.2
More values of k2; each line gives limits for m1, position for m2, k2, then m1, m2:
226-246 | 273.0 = 0.11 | 1.29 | 1.43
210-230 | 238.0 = -0.06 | 1.39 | 1.31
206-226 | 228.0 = -0.03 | 1.40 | 1.36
